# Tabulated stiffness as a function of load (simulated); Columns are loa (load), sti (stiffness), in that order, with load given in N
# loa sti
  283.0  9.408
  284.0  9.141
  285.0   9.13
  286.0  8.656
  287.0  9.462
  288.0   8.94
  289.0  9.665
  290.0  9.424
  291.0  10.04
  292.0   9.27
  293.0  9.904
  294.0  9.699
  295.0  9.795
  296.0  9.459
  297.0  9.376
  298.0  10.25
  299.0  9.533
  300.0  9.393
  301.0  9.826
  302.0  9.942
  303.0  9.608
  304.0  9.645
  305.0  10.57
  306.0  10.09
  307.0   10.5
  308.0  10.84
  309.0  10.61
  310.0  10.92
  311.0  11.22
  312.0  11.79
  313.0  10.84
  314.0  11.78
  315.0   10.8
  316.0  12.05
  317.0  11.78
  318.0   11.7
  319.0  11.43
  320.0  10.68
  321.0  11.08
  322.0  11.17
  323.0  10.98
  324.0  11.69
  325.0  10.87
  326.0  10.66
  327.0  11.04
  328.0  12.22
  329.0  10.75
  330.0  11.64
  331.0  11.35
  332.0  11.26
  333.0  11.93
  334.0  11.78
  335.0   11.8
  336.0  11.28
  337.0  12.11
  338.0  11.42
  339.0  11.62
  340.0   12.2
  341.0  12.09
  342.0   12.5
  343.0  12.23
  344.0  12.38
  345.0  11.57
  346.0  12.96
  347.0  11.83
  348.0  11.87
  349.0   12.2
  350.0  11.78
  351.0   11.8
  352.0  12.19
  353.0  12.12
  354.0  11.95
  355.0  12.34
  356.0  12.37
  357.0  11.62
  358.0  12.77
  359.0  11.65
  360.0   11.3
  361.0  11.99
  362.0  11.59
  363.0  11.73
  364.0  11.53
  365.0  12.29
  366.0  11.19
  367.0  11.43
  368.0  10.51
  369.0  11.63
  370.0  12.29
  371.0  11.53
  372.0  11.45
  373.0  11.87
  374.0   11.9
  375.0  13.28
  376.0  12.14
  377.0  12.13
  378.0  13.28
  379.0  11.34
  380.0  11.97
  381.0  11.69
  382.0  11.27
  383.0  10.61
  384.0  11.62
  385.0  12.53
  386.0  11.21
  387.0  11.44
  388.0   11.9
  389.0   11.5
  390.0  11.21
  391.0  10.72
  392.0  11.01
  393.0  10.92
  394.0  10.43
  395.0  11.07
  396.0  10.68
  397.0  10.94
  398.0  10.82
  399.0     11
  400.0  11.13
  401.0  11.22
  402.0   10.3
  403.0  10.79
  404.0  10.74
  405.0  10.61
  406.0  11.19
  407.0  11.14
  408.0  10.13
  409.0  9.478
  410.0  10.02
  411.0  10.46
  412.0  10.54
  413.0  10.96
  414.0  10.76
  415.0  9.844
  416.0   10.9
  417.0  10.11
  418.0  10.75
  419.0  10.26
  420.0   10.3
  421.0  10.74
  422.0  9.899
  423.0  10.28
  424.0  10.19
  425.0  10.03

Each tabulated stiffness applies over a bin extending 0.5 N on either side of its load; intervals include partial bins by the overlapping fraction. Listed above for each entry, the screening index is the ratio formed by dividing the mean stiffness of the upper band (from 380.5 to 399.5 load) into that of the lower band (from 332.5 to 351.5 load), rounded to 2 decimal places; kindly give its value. 1.07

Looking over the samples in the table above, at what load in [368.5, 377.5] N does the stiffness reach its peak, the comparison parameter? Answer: 375.0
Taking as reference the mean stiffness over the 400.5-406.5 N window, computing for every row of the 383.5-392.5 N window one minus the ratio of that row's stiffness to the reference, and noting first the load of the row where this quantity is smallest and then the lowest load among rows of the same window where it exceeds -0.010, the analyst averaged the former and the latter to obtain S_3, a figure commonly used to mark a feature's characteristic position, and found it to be 388.0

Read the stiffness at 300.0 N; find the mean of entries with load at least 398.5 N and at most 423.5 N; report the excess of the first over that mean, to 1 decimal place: -1.1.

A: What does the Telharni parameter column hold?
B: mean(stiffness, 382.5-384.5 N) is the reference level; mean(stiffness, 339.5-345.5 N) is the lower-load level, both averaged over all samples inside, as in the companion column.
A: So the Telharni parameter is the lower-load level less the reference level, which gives 1.0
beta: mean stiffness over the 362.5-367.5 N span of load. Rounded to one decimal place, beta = 11.6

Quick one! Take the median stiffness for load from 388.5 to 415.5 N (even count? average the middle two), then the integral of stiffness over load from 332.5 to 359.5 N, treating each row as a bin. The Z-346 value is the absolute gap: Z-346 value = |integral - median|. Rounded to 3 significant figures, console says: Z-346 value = 314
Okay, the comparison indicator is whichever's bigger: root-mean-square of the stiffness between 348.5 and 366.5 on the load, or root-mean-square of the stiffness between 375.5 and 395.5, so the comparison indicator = 11.92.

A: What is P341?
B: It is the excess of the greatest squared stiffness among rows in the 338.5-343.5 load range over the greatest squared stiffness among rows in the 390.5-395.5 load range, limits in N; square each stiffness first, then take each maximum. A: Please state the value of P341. 34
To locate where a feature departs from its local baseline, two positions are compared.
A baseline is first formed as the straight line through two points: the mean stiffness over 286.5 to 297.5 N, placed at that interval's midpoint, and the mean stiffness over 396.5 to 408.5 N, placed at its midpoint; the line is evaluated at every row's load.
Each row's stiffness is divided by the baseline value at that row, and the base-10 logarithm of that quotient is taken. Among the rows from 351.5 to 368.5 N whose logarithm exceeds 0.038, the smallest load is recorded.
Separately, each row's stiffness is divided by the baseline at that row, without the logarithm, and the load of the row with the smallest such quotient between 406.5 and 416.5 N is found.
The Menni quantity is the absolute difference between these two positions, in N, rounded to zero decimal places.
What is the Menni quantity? 57 N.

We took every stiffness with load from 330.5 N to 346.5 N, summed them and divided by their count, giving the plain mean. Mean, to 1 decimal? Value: 11.9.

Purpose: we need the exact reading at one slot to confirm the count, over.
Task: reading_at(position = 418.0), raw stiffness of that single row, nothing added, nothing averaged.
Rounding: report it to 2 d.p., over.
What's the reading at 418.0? 10.75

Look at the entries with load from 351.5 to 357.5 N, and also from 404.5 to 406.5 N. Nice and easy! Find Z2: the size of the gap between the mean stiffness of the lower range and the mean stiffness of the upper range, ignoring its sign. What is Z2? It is 1.2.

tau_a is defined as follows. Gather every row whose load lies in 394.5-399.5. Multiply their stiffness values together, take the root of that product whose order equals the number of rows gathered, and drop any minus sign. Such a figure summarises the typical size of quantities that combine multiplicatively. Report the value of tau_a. 10.9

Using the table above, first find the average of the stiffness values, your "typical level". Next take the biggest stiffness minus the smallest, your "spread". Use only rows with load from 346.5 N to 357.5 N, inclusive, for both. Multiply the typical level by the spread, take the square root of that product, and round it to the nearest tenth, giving 3.0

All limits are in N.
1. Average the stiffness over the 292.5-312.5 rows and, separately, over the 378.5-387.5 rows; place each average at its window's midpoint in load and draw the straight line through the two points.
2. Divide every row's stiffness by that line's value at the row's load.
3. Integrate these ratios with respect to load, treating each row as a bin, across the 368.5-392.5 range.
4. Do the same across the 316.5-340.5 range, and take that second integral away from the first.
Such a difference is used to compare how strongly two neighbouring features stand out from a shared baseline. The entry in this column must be -1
